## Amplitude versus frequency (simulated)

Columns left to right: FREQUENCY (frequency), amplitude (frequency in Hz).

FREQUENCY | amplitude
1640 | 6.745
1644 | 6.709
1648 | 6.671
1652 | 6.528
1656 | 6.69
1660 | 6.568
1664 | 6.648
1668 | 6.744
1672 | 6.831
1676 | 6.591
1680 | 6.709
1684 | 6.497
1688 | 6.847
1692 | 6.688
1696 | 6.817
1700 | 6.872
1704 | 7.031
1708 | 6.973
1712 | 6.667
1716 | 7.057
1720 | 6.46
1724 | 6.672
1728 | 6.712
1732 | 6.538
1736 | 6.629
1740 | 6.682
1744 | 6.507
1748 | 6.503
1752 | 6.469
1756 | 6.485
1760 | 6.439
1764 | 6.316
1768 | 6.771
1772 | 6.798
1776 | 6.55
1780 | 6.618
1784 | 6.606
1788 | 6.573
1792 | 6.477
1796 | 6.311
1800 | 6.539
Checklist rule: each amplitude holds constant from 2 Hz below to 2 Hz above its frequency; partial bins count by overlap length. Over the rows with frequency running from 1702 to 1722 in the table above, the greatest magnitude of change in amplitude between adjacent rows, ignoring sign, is 0.60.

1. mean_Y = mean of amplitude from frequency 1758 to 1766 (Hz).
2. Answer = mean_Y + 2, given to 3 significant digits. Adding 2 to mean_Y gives 8.38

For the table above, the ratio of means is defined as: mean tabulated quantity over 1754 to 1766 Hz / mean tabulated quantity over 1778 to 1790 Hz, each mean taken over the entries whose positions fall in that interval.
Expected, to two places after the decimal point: 0.97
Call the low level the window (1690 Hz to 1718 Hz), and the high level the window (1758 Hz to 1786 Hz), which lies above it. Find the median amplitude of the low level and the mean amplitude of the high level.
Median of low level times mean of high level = 45.3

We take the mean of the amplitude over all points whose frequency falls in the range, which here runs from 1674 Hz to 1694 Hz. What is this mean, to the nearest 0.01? 6.67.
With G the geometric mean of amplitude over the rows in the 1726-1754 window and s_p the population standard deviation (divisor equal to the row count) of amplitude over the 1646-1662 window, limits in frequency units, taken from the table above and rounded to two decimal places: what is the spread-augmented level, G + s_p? 6.64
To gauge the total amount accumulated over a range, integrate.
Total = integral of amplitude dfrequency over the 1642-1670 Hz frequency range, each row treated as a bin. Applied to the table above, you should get 186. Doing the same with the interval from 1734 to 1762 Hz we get 183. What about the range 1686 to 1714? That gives 192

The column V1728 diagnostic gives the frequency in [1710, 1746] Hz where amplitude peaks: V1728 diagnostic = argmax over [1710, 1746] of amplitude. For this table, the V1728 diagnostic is 1716 Hz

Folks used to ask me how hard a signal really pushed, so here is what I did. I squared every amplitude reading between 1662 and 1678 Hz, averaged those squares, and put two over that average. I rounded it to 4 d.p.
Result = 0.0445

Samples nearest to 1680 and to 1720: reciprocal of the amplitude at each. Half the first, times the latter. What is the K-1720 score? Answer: 0.0115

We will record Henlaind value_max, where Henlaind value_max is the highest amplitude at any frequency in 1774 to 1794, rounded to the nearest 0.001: 6.618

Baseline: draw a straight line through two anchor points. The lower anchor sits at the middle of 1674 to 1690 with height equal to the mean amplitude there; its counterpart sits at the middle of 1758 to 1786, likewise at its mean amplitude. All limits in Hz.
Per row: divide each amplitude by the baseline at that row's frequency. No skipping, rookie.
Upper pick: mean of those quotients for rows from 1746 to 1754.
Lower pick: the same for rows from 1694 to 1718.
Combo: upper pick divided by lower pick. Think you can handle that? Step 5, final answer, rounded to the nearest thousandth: 0.945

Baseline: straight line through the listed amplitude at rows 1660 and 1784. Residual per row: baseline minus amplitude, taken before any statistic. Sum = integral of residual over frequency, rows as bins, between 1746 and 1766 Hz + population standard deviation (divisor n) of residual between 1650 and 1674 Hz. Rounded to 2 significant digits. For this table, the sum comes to 3.2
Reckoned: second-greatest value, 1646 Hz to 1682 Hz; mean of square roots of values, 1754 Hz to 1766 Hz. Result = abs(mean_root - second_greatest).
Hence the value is 4.21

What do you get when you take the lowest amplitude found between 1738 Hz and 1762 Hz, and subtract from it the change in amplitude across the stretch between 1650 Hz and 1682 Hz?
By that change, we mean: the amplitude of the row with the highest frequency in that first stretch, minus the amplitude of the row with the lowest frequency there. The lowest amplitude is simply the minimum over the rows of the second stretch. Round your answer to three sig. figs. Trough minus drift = 6.26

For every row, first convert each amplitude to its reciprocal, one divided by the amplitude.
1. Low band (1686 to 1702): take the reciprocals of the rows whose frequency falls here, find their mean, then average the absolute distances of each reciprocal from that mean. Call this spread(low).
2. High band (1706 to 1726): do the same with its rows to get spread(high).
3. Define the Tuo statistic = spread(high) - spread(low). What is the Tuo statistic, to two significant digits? 0.0030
